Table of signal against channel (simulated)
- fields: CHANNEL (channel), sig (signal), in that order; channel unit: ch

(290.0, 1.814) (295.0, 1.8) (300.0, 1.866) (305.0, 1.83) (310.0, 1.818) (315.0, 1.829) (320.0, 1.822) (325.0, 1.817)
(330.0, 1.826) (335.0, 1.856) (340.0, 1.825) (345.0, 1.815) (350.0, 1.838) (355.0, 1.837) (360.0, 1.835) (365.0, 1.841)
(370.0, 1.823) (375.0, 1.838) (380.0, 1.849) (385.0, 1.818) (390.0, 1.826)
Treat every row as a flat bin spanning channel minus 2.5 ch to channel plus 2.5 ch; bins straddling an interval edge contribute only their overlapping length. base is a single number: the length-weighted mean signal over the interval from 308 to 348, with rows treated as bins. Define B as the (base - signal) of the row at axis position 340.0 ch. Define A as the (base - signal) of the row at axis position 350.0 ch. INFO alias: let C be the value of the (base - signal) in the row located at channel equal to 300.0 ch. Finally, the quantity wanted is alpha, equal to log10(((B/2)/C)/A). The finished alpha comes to 0.1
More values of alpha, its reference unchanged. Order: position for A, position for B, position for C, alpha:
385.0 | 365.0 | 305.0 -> 2.4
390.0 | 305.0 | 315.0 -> 3.4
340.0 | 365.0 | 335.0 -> 2.3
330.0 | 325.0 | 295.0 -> 2.8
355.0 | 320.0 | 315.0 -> 1.9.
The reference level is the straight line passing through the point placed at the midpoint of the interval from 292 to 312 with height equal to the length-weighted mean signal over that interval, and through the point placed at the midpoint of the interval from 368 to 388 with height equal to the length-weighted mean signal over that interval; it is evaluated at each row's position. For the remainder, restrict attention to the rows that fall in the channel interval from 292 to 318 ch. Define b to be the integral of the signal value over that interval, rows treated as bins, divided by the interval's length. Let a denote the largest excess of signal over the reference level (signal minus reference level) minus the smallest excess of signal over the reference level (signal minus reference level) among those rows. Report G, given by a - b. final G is -1.76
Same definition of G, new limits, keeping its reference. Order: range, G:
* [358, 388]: -1.80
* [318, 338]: -1.79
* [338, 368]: -1.81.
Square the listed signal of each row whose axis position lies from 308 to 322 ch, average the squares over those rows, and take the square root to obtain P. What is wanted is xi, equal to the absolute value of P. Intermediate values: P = 1.82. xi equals 1.82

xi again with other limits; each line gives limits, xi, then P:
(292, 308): 1.83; 1.83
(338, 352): 1.83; 1.83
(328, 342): 1.84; 1.84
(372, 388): 1.84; 1.84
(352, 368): 1.84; 1.84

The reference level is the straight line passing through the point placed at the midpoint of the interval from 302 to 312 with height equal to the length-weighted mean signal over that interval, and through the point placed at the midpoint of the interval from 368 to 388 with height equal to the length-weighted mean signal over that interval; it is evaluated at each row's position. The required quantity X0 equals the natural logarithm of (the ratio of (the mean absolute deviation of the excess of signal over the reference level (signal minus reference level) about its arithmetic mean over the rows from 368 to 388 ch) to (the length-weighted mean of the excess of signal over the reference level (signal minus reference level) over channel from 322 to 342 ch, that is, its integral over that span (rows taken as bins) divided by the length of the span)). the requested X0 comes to 1.5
